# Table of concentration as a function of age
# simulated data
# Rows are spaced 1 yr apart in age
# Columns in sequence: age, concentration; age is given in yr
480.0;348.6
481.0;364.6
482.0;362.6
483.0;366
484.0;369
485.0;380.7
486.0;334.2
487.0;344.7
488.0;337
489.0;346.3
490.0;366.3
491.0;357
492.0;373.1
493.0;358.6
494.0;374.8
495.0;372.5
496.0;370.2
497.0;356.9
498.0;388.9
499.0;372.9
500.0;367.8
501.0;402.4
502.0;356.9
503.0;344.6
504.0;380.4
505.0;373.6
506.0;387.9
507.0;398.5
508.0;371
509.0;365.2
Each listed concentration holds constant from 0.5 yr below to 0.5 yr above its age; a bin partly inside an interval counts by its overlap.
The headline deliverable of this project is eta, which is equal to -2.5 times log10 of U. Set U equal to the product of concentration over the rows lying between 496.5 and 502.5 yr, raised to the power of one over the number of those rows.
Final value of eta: -6.432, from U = 374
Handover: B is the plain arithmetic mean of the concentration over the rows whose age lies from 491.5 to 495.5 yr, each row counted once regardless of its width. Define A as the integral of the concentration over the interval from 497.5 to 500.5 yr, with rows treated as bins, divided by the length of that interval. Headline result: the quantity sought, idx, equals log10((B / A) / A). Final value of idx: -2.58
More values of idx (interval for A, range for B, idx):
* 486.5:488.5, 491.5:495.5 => -2.50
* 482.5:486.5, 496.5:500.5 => -2.55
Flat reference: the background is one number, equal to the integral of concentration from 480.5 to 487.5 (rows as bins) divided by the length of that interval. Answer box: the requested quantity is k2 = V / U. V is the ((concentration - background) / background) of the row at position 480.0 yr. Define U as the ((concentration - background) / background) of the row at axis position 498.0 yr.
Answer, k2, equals -0.4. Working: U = 0.080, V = -0.032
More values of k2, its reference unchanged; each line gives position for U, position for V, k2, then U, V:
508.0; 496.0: 0.9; 0.030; 0.028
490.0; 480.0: -1.9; 0.017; -0.032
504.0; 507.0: 1.9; 0.056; 0.106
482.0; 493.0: -0.7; 0.007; -0.005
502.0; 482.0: -0.7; -0.009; 0.007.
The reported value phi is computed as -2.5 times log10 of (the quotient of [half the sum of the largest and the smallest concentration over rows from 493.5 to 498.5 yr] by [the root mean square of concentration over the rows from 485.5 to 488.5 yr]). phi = -0.10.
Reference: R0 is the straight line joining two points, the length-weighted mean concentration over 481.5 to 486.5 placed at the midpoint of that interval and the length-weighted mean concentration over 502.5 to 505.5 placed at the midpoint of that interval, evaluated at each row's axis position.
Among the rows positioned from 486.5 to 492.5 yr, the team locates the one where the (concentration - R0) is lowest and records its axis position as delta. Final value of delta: 488.0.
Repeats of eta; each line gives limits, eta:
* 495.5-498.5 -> -6.426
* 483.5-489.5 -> -6.365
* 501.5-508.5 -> -6.429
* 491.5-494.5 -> -6.417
